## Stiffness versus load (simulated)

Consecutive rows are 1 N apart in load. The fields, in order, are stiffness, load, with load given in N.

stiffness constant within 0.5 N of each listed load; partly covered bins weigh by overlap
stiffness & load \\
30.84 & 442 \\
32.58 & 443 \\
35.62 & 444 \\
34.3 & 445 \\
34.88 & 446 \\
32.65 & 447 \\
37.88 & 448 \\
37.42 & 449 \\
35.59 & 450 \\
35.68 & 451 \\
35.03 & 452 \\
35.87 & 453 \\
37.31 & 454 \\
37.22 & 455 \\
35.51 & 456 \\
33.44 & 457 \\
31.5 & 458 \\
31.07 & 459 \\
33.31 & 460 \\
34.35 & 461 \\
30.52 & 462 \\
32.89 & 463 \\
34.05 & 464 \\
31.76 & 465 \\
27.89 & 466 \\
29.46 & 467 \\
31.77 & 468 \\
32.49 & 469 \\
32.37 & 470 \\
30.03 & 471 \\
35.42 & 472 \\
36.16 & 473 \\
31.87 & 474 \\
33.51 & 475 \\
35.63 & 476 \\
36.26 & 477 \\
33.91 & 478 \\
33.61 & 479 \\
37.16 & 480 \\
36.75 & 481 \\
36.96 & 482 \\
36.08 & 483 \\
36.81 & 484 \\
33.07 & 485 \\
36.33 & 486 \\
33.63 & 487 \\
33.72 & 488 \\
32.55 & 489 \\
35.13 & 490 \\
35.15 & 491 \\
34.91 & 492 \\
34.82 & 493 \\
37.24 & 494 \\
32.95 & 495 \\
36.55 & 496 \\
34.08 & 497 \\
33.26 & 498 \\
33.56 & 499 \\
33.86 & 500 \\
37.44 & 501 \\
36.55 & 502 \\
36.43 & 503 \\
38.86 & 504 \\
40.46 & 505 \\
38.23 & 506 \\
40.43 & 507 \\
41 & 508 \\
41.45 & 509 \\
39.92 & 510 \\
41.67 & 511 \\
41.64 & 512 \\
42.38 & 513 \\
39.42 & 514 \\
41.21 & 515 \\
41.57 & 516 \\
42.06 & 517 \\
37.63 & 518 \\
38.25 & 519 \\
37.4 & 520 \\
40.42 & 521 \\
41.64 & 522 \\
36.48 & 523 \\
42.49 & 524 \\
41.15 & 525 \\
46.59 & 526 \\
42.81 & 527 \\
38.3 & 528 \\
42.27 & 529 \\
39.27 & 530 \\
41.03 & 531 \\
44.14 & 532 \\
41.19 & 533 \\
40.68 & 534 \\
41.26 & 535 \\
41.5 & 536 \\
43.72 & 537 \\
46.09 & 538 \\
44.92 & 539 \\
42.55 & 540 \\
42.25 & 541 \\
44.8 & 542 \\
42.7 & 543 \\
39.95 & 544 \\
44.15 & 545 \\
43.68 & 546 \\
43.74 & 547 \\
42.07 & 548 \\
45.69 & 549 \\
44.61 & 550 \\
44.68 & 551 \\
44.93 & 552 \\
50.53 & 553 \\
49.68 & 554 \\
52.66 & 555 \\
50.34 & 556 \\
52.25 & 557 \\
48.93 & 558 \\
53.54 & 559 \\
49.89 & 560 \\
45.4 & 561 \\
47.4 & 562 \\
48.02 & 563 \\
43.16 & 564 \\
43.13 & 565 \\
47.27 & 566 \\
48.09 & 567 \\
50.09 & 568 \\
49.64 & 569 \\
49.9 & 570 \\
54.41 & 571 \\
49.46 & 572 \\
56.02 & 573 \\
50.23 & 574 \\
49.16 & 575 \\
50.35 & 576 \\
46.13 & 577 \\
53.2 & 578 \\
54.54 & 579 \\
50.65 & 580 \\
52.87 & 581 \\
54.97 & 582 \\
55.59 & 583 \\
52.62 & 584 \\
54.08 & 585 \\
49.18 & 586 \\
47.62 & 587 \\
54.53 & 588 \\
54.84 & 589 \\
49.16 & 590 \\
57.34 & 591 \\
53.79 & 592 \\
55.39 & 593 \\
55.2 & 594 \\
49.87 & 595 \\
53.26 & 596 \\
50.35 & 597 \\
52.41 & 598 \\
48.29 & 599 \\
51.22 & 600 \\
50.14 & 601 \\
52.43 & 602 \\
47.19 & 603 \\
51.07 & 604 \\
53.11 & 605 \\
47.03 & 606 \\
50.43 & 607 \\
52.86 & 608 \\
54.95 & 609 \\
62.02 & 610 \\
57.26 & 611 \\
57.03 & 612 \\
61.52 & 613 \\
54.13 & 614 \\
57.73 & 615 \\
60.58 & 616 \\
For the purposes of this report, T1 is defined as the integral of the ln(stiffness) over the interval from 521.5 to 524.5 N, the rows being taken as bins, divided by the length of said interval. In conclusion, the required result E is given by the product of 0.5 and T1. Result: 1.85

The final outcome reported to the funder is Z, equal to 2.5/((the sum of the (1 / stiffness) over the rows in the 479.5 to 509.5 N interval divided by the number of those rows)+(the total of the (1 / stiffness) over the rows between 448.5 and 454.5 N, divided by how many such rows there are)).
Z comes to 45.1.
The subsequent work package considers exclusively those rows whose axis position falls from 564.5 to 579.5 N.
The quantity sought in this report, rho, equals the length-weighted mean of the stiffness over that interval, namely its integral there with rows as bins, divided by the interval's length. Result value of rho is 50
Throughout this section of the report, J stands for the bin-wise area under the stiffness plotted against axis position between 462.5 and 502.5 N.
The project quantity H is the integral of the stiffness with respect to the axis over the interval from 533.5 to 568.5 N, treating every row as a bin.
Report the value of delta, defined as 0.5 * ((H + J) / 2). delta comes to 743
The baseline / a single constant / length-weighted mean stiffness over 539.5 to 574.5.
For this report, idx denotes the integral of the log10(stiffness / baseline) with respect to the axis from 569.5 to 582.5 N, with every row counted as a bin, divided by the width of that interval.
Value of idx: 0.04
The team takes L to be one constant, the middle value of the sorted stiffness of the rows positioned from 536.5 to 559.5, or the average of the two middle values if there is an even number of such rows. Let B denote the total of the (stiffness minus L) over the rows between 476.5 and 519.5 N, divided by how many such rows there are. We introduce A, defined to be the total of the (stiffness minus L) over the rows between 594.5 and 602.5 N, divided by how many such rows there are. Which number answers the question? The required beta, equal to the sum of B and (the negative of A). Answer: -14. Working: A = 6.2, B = -8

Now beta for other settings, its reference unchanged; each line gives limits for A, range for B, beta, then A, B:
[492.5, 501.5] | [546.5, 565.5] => 13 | -9.9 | 3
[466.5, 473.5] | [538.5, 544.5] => 10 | -12.3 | -2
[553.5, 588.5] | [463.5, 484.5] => -17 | 5.6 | -11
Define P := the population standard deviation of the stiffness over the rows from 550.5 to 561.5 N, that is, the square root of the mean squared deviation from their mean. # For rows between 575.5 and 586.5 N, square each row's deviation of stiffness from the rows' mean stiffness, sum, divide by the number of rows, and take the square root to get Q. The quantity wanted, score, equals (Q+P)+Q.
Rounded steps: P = 3.0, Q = 2.72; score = 8.4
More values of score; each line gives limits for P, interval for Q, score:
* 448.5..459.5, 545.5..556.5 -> 8.8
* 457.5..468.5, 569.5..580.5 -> 7.4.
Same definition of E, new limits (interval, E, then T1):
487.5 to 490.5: 1.76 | 3.52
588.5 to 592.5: 1.99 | 3.98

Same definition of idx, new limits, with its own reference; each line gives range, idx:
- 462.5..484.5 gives -0.15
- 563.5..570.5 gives 0.00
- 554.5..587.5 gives 0.03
